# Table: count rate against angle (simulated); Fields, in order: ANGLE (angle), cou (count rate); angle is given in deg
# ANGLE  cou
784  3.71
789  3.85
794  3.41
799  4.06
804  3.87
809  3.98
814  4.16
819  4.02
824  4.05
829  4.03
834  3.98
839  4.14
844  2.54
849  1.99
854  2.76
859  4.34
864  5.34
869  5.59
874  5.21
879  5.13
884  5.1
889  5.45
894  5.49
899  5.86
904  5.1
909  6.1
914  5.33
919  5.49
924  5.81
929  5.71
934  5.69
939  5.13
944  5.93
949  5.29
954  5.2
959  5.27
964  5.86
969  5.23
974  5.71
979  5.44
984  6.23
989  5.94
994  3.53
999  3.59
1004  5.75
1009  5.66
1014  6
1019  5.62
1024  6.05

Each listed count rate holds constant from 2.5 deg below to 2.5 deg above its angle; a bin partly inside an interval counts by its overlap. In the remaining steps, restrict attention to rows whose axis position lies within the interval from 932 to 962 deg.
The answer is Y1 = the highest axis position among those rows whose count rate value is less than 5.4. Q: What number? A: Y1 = 959 deg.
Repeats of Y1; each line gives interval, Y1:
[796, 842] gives 839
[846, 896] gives 884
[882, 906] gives 904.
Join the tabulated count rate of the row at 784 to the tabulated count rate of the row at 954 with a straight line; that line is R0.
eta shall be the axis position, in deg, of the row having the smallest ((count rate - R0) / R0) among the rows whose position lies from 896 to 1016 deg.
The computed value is 994 deg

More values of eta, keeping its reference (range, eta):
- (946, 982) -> 969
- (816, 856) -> 849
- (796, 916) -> 849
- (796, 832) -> 829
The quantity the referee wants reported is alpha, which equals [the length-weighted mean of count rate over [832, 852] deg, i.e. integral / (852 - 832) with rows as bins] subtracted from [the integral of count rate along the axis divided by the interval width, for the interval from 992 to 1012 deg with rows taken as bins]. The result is 1.6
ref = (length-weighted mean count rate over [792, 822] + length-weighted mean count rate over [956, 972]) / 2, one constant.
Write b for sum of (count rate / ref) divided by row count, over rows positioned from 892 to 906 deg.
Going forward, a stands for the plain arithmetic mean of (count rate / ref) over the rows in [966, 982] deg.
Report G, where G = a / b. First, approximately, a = 1.16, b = 1.17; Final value 1.00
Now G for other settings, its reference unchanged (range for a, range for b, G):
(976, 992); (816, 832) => 1.46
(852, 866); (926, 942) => 0.75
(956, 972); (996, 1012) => 1.09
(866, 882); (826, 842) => 1.31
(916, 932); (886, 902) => 1.01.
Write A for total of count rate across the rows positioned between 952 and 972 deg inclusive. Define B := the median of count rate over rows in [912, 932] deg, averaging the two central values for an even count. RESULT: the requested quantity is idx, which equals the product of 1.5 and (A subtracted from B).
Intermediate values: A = 21.6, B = 5.6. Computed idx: -24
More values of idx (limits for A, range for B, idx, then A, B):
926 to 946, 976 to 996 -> -25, 22.5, 5.7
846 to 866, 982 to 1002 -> -14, 14.4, 4.8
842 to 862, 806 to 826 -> -11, 11.6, 4.0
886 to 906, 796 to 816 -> -27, 21.9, 4.0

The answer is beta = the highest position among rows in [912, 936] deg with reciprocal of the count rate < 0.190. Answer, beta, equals 934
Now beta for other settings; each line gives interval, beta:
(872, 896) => 894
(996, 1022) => 1019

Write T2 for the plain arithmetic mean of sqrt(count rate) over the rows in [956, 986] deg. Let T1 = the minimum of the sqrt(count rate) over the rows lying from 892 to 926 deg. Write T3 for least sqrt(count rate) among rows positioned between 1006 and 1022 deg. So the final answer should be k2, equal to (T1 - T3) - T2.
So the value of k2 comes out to -2.5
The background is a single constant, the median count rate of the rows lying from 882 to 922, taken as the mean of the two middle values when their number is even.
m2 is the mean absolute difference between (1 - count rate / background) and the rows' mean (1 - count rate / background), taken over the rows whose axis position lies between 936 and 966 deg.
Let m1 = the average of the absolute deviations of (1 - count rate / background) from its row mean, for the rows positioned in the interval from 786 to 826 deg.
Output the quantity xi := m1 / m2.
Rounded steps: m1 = 0.029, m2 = 0.055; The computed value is 0.5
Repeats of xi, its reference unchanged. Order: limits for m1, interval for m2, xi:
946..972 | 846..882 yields 0.2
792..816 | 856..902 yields 0.7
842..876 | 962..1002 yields 1.6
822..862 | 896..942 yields 2.8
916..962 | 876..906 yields 1.0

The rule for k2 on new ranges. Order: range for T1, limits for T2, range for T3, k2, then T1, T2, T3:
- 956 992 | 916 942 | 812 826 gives -2.1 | 2.29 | 2.359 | 2.00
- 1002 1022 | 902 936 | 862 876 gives -2.3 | 2.37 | 2.366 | 2.28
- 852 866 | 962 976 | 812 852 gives -2.1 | 1.66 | 2.366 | 1.41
